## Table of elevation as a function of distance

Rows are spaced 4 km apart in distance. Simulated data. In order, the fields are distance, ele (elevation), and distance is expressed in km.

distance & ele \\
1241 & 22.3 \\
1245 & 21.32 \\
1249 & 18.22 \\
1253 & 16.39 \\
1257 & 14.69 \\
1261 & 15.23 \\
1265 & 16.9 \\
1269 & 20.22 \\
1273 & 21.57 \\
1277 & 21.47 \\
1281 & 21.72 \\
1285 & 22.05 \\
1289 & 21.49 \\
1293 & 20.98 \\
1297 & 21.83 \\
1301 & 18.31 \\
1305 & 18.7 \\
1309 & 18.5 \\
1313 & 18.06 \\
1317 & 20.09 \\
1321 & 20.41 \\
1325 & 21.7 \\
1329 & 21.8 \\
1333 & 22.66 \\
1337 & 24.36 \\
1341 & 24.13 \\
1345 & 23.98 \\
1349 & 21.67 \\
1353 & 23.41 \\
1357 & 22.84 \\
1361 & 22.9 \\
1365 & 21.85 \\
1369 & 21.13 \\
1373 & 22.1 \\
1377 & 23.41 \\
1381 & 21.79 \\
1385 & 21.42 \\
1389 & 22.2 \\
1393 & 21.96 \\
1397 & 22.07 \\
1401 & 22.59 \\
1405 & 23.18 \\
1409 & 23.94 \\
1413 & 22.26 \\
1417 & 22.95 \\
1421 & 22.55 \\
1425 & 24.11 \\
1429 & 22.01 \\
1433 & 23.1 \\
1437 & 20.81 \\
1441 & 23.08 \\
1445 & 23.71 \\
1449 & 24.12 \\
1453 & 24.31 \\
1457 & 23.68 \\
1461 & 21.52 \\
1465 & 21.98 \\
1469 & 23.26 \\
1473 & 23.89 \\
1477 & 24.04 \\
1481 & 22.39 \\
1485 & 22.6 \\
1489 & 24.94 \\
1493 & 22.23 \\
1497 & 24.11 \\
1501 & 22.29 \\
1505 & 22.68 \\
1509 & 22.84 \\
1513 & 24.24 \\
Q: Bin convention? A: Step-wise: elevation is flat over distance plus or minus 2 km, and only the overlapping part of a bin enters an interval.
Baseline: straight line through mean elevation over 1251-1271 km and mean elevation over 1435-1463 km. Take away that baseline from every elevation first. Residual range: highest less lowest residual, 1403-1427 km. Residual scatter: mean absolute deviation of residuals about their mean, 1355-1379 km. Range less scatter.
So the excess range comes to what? 1.1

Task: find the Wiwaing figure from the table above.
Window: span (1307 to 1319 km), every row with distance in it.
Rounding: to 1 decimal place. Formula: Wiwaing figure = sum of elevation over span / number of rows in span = 18.9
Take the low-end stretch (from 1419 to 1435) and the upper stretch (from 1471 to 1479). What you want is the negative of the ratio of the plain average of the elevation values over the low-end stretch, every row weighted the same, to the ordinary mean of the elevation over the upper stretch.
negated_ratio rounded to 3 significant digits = -0.957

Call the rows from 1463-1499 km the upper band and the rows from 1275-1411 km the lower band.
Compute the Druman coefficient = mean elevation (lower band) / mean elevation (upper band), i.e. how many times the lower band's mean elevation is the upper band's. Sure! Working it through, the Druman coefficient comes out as 0.94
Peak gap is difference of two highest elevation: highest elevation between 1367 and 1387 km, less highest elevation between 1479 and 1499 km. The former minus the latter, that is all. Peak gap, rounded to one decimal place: -1.5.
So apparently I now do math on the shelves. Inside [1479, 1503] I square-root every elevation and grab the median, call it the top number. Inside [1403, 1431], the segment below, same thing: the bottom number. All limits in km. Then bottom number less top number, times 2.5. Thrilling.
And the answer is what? 0.1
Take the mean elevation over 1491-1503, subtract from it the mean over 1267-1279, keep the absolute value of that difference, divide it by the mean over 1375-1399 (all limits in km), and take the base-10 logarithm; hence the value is -1.09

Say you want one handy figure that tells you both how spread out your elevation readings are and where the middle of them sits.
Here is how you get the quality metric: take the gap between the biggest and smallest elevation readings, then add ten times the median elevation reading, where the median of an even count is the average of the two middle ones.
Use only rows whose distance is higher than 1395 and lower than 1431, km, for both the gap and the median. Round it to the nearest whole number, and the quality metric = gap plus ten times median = 228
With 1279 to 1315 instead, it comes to 214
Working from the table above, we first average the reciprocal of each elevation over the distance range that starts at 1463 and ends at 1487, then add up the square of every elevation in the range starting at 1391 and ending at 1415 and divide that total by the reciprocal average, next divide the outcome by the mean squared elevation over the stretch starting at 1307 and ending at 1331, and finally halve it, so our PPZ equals 87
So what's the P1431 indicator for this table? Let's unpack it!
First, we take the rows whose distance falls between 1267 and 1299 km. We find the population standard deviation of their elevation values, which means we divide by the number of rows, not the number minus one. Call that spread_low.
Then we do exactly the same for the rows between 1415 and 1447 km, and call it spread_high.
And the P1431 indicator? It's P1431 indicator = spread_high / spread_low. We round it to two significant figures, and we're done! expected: 1.8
